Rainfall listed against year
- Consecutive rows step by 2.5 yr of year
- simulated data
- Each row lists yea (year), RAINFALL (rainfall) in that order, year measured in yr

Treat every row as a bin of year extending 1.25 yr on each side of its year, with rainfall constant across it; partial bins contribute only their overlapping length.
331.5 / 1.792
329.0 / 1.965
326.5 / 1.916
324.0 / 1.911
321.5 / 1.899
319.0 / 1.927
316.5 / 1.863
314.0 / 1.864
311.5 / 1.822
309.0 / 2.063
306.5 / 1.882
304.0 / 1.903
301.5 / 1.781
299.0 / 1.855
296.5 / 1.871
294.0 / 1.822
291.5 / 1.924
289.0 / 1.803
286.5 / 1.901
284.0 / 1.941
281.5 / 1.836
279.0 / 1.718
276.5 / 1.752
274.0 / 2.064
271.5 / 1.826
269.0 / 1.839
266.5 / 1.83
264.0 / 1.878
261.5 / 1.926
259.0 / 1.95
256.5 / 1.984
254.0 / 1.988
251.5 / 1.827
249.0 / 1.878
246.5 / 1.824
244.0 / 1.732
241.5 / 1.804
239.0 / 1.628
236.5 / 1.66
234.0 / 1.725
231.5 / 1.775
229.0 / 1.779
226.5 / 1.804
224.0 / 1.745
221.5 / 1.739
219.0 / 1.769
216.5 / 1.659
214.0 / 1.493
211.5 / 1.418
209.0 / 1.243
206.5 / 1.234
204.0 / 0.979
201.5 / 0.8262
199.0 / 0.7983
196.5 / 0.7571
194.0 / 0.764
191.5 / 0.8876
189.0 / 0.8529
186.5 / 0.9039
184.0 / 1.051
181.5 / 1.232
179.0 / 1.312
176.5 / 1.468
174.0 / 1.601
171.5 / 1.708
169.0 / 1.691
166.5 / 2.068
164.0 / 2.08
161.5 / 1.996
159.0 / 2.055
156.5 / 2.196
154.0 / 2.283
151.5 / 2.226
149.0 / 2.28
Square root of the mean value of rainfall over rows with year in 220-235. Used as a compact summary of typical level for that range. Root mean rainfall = 1.33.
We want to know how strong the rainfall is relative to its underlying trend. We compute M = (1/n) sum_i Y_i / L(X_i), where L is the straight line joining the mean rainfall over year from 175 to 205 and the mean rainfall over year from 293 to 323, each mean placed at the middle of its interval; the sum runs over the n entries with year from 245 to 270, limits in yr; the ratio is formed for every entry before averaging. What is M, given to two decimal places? 1.26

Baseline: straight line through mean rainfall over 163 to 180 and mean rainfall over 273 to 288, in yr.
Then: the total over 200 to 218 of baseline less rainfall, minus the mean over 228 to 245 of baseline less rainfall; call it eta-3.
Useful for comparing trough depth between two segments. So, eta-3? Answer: 3.4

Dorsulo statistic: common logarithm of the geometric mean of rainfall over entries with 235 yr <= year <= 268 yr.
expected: 0.264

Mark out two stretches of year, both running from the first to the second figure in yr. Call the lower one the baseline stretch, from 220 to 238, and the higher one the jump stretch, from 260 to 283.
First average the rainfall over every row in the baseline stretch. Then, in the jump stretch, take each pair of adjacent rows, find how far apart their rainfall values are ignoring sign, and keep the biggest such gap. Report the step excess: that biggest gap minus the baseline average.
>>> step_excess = -1.43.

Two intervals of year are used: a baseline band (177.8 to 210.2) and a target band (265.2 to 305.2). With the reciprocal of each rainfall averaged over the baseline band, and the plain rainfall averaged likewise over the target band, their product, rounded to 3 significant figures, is 1.95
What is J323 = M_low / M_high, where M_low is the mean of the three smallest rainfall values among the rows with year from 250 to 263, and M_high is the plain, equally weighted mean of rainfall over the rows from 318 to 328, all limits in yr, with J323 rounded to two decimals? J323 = 0.99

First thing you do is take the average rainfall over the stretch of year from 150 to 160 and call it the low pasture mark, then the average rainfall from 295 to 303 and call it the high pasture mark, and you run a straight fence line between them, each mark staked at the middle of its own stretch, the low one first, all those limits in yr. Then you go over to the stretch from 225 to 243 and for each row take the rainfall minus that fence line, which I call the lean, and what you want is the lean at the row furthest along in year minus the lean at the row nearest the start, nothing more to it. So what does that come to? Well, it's 0.04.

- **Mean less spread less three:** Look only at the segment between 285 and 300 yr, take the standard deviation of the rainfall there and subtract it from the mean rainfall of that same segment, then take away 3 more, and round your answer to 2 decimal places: -1.18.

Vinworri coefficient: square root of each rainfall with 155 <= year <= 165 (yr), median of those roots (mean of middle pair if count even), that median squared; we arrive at 2.1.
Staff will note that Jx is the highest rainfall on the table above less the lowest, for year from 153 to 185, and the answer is 1.2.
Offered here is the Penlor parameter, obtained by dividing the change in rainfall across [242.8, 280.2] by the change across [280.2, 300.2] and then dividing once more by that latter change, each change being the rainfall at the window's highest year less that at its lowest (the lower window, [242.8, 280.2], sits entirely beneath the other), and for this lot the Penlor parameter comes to -39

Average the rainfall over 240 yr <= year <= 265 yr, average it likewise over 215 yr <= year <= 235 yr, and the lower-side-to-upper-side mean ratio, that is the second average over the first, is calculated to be 0.931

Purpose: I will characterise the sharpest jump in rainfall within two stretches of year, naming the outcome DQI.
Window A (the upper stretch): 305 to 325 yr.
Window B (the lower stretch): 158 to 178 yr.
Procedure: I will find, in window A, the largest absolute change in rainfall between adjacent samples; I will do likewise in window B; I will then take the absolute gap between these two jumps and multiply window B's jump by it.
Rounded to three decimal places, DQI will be 0.051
